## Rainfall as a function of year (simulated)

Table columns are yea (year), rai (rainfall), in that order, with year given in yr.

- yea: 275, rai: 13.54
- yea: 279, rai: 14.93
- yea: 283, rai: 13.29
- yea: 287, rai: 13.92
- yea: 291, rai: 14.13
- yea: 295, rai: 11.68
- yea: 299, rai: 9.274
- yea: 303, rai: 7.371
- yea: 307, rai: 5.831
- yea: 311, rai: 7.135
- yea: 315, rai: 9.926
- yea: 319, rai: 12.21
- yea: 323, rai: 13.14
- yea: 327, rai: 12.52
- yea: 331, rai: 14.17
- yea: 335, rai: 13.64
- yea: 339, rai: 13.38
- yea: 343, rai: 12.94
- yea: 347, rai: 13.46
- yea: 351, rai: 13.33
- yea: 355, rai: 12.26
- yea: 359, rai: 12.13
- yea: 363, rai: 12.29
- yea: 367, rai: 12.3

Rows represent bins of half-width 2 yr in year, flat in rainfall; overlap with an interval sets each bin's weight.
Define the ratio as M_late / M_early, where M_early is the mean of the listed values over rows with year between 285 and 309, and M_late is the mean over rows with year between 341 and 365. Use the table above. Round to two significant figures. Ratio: 1.2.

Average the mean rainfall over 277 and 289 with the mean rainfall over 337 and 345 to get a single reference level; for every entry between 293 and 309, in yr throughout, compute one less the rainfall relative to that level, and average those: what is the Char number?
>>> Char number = 0.37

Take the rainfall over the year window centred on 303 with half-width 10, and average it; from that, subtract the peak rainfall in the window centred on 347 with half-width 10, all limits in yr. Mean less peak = -5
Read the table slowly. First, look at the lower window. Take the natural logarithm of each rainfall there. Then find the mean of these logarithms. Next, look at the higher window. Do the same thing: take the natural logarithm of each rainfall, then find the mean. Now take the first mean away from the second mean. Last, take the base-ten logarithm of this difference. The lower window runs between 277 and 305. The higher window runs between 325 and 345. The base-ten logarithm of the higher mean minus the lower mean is -0.91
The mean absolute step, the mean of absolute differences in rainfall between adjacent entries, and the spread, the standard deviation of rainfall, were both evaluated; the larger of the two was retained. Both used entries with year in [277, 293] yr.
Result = 0.8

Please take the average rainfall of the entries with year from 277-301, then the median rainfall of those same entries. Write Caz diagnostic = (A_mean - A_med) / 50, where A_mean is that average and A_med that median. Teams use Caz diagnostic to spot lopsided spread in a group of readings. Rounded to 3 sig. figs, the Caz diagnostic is -0.0147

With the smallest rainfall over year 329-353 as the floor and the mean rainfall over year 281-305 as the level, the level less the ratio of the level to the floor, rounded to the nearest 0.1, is 10.7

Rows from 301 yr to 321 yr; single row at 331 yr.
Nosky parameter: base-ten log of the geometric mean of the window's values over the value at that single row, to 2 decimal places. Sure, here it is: -0.24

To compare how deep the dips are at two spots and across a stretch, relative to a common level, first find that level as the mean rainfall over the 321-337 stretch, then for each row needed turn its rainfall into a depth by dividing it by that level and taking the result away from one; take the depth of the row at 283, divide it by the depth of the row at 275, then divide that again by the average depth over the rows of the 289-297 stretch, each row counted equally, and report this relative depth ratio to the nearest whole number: -13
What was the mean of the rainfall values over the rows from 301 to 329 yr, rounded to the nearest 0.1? 9.7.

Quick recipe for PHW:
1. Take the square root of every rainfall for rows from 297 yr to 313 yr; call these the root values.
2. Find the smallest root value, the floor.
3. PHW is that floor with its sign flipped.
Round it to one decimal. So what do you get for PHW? -2.4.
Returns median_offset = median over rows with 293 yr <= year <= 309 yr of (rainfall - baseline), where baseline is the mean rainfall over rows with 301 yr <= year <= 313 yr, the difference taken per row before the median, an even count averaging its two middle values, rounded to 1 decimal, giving 1.5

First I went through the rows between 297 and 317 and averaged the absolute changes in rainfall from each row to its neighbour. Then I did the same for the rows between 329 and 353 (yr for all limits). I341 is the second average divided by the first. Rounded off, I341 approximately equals 0.20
